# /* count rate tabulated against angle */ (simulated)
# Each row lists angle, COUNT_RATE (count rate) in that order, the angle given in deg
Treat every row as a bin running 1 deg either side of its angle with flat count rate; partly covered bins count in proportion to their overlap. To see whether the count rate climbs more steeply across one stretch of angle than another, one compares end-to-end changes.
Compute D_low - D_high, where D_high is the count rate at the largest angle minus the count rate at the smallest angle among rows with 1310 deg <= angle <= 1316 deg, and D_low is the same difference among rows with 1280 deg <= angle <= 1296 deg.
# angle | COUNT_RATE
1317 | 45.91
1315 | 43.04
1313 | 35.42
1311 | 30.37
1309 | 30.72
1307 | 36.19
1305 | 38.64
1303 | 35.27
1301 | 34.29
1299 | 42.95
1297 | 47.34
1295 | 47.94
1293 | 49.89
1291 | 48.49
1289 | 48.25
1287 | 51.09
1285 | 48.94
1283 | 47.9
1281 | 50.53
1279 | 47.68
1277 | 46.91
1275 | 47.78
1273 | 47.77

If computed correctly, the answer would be -15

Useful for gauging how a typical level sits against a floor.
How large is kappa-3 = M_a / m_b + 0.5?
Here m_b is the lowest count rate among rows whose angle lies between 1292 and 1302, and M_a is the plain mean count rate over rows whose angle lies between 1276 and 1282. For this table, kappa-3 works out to 1.91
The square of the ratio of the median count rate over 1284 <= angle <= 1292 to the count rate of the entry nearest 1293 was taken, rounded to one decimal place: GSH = 1.0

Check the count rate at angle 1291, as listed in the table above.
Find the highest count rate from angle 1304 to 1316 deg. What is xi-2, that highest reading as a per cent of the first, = 89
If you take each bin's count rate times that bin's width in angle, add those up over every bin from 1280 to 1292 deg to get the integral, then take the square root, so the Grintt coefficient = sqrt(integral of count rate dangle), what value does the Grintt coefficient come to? 24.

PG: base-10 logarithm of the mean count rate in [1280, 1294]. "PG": 1.69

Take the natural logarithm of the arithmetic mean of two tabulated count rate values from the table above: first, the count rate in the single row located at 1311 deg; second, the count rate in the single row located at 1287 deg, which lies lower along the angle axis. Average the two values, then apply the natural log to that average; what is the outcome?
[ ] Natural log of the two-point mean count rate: 3.71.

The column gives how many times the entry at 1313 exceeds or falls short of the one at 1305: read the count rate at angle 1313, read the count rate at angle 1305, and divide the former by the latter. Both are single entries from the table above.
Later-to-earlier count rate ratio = 0.92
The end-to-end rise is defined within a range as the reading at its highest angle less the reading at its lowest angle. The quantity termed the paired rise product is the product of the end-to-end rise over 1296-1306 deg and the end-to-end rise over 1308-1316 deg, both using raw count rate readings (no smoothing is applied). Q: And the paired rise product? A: -107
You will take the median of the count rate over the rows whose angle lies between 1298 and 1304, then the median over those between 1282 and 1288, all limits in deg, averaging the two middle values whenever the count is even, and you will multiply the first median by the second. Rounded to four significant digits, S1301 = 1726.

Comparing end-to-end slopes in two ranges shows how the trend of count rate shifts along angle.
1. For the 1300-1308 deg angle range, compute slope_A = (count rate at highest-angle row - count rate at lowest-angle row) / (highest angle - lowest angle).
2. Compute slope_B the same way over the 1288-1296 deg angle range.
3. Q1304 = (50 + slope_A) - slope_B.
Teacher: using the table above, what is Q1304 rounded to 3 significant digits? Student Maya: 50.4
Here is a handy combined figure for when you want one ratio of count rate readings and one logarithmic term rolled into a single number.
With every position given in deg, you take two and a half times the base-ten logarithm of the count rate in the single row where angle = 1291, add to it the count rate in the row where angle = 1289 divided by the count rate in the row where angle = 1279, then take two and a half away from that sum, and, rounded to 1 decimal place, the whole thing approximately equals 2.7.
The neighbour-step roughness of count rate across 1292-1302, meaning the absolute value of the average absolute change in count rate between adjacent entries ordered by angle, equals 3.9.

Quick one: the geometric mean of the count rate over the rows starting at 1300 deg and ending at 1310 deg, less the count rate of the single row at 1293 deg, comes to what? -15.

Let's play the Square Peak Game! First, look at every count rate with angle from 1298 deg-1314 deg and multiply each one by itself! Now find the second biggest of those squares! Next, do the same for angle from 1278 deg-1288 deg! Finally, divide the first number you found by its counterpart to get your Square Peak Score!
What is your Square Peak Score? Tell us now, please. 0.58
